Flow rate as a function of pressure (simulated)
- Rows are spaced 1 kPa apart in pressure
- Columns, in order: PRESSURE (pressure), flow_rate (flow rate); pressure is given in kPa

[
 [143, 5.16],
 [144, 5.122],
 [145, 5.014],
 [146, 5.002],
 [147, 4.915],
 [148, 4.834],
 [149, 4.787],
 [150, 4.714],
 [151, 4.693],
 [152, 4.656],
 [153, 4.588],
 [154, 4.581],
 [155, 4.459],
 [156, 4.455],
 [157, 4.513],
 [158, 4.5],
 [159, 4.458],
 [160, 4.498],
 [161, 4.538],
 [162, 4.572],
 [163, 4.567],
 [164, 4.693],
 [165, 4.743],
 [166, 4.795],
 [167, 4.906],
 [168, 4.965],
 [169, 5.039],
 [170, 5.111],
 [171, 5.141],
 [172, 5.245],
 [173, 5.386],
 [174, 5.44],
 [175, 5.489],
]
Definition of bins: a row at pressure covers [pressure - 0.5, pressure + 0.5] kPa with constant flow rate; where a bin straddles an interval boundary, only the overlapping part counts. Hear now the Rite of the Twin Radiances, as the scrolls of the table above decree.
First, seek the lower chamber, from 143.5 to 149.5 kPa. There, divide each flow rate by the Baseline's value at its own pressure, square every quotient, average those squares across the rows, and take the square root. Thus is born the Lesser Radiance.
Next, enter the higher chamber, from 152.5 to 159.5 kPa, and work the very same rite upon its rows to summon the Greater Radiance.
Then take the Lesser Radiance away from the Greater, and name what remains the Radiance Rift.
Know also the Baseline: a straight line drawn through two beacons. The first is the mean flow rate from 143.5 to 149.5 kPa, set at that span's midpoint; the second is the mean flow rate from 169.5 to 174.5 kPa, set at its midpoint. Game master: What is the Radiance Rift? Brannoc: -0.11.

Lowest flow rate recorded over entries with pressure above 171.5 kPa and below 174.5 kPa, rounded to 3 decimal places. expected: 5.245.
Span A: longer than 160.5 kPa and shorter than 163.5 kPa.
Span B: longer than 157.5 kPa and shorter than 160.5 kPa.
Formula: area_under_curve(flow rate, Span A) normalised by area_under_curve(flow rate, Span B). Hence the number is 1.02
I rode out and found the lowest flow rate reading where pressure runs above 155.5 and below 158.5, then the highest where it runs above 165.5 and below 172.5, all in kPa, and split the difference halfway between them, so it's 4.85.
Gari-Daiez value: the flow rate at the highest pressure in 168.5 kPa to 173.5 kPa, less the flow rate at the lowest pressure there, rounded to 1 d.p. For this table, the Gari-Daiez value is 0.3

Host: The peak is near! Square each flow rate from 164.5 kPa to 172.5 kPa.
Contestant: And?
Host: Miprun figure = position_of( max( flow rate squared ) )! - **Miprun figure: 172 kPa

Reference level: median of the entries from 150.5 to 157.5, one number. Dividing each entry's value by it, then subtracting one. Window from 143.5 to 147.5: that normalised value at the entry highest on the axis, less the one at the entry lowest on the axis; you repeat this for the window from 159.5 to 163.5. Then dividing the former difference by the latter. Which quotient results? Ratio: -3.0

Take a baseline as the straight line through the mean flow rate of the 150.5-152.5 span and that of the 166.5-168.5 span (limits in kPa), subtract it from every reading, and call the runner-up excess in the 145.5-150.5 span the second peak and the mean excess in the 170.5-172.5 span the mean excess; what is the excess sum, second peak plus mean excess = 0.51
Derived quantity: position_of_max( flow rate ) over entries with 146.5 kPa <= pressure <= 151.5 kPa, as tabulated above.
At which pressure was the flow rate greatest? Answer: 147 kPa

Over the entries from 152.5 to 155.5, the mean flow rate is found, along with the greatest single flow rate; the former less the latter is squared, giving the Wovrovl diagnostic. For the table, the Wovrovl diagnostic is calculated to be 0.0021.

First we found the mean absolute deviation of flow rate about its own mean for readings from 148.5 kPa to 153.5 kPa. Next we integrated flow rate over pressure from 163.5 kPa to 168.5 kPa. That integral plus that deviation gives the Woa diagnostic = 24.2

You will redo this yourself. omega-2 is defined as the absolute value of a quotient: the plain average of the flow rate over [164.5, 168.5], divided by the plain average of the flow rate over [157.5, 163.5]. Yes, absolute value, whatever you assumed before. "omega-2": 1.07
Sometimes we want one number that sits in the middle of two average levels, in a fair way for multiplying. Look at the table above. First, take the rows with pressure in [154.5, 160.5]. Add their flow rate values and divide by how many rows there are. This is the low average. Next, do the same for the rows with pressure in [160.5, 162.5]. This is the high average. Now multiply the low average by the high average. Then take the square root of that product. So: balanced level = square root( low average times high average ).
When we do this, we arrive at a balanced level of 4.52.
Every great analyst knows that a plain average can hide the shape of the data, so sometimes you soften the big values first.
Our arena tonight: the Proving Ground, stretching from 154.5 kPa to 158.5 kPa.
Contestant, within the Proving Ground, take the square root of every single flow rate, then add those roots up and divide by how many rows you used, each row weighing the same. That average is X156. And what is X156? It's 2.12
